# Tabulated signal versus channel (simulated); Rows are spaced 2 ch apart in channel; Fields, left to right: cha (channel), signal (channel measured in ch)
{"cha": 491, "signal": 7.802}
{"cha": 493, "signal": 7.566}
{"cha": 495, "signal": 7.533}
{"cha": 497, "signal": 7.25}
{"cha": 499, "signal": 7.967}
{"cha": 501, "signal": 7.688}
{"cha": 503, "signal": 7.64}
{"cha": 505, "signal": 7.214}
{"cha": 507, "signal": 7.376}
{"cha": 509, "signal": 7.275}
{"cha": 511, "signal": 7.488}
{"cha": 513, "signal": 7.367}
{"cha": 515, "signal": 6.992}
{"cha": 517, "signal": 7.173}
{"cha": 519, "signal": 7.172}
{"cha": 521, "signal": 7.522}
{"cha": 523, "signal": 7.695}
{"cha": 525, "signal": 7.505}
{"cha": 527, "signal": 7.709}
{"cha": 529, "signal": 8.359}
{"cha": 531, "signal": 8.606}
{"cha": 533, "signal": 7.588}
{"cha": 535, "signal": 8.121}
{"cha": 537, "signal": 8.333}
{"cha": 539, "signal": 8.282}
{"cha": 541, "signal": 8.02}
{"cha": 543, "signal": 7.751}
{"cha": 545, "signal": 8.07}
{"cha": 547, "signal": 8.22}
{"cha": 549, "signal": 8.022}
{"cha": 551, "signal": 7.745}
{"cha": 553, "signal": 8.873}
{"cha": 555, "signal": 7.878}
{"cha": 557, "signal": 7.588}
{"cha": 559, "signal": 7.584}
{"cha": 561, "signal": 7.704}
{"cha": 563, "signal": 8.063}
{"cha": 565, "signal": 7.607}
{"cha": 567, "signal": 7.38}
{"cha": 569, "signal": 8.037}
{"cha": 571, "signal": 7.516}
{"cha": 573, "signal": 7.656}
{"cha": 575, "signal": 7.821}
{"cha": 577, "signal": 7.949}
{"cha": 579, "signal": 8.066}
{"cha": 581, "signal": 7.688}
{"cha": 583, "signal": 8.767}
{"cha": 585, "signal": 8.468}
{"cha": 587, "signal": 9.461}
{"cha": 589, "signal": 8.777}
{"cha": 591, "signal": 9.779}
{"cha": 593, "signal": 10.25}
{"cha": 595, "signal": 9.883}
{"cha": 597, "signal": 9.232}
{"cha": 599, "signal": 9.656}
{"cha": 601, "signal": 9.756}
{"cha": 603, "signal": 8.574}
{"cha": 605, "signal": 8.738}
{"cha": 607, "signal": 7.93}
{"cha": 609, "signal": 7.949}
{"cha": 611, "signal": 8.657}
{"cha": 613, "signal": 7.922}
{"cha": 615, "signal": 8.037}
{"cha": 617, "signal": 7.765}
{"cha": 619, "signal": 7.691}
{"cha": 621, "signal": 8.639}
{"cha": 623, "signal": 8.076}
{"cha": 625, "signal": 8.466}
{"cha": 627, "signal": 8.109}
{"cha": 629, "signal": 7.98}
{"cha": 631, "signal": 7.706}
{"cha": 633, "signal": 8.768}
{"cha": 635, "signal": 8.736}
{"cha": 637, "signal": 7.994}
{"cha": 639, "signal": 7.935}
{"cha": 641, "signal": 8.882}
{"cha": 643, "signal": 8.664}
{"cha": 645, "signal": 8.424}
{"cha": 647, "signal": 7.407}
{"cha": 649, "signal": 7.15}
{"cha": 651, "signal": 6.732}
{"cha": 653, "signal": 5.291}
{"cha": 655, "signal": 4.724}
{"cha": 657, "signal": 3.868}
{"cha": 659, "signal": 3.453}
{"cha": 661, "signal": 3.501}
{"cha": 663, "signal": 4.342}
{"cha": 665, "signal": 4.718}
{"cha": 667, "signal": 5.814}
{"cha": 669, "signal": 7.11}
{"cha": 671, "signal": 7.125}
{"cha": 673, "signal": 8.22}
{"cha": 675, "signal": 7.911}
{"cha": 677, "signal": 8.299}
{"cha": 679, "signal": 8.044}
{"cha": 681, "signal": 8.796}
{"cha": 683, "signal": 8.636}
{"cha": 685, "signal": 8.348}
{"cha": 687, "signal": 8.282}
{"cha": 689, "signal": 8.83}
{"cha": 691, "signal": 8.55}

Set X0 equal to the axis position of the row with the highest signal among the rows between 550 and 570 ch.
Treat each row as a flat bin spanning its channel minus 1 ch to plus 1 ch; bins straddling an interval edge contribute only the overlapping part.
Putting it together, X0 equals 553 ch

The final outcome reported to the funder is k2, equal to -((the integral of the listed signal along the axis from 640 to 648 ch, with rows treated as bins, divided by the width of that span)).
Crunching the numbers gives -8.34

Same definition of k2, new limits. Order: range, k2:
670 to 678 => -7.89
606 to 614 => -8.11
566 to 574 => -7.65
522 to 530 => -7.82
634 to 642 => -8.39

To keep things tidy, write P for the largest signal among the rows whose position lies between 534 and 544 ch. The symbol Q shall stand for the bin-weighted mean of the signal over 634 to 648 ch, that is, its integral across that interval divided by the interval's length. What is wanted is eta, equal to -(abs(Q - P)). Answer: 0.0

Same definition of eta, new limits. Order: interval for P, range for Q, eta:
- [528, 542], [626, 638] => -0.4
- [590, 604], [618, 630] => -2.1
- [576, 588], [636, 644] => -1.1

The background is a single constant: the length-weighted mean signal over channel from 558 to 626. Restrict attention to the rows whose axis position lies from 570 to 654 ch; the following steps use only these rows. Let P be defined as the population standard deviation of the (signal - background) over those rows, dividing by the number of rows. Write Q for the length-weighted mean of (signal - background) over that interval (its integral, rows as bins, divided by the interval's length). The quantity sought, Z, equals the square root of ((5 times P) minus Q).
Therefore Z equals 2.1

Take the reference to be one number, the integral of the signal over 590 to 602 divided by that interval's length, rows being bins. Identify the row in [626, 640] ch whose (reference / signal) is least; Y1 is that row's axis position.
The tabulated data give 633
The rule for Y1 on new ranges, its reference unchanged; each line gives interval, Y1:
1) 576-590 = 587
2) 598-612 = 601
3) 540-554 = 553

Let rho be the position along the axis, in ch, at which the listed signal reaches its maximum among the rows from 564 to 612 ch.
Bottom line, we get 593 ch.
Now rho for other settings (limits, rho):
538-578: 553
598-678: 601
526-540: 531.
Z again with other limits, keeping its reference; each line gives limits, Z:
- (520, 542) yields 1.5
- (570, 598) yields 2.0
